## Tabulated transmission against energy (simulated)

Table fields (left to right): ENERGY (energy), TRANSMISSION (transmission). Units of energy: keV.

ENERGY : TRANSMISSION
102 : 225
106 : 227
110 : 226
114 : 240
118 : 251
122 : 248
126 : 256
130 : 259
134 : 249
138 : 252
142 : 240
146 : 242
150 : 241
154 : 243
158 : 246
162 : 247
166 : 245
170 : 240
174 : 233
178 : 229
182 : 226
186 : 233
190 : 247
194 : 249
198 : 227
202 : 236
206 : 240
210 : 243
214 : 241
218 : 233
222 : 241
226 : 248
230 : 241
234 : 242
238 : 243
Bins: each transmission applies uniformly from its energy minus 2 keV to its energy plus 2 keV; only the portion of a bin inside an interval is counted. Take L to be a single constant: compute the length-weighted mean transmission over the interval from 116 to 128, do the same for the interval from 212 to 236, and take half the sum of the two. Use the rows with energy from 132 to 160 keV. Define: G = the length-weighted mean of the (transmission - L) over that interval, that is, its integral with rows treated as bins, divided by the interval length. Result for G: -2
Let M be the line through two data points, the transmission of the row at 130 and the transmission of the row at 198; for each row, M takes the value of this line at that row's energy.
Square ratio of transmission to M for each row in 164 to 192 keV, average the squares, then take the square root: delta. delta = 1.00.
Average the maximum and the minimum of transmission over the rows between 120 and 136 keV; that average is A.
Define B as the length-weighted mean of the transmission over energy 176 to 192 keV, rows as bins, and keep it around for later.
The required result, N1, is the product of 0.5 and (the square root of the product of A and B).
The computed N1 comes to 122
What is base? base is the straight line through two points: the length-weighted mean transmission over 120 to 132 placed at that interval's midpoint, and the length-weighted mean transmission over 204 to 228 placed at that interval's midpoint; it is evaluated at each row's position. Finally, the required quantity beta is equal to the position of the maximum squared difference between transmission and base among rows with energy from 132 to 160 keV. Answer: 142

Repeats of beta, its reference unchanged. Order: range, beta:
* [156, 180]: 178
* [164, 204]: 182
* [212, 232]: 226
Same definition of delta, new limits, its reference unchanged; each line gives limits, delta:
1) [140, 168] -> 0.98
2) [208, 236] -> 1.12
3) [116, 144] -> 0.97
